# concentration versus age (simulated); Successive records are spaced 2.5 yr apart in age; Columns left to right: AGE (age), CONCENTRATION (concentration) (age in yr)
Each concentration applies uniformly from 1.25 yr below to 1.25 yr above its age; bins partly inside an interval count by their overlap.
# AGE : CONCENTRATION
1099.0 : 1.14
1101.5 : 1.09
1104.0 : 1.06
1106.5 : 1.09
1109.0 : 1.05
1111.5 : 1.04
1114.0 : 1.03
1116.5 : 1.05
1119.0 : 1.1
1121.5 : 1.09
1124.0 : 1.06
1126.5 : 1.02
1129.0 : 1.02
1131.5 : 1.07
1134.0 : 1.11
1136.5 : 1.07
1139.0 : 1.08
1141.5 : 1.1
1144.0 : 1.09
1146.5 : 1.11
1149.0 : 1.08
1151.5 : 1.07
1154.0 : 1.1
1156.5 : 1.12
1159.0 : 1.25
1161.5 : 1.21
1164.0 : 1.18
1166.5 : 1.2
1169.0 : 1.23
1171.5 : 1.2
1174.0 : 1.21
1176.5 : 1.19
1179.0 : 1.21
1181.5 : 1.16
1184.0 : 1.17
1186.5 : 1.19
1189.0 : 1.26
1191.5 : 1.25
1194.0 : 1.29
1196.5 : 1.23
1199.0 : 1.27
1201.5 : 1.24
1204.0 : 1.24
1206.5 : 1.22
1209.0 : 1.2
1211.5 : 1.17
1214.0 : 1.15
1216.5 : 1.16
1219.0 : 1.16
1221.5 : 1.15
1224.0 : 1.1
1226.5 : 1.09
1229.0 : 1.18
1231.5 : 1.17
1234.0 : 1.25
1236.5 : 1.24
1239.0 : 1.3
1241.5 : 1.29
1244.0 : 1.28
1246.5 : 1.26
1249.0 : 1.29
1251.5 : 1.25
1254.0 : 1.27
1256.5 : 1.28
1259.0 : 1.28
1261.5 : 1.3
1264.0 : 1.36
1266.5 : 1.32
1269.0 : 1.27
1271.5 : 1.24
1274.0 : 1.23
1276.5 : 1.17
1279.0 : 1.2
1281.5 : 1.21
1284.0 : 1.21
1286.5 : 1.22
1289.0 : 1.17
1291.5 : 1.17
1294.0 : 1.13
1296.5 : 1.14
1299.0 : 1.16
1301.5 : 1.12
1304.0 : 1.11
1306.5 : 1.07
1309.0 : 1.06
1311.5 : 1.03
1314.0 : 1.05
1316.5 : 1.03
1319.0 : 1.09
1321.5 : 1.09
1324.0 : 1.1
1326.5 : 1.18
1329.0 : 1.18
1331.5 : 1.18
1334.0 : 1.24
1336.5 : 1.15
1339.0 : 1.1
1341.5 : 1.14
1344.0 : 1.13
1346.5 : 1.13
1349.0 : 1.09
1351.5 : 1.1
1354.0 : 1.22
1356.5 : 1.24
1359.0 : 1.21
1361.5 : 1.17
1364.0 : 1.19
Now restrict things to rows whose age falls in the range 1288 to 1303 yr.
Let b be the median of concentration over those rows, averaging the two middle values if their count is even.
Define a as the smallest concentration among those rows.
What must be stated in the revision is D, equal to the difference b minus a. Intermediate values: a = 1.12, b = 1.150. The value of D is 0.03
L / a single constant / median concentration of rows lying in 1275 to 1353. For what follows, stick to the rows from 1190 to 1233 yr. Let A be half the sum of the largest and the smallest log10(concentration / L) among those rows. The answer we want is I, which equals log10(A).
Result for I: -1.68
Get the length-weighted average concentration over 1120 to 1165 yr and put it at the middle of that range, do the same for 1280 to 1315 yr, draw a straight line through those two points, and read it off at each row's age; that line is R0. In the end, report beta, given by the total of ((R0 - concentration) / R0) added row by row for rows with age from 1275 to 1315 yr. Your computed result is -0.1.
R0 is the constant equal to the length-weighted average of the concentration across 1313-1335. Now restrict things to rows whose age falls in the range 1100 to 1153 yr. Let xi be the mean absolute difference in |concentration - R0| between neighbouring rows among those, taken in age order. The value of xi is 0.0250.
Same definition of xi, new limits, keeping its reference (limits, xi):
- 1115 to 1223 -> 0.0278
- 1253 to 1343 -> 0.0249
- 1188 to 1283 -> 0.0251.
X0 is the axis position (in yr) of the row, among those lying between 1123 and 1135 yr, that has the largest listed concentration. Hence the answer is 1134.0 yr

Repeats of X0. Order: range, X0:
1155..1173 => 1159.0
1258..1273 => 1264.0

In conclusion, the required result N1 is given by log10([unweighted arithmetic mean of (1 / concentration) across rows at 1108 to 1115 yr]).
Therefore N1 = -0.017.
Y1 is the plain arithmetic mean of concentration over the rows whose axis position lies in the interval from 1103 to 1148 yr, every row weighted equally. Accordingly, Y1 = 1.07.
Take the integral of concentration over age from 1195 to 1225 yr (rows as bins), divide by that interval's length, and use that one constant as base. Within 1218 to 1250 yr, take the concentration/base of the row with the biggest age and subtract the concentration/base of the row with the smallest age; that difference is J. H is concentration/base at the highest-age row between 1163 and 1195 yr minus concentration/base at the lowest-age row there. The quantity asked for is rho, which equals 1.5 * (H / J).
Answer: 1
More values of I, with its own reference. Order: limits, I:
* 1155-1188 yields -1.70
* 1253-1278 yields -1.32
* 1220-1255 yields -1.65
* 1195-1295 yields -1.49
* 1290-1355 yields -4.29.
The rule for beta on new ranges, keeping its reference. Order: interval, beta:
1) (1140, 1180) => -0.8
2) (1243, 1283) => -1.9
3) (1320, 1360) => -0.2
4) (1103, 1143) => 0.5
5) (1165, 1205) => -1.6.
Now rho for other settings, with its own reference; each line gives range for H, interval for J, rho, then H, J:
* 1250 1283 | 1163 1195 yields -1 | -0.03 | 0.09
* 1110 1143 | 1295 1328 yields 2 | 0.05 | 0.03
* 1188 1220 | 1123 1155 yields -4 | -0.08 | 0.03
